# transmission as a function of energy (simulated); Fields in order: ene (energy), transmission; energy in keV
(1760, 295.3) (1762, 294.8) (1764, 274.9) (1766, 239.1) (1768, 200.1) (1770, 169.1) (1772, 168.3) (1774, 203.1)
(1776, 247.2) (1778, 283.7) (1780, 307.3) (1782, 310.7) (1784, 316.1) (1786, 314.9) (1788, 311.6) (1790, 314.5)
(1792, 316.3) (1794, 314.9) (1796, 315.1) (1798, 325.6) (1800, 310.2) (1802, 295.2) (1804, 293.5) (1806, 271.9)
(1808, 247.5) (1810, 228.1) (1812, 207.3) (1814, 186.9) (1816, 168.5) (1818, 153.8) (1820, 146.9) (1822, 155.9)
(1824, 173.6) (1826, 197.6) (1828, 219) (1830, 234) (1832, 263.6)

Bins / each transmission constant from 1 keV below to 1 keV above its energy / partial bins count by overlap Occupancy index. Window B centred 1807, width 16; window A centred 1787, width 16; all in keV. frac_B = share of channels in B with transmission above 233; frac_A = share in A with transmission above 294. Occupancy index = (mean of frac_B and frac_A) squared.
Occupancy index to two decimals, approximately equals 0.66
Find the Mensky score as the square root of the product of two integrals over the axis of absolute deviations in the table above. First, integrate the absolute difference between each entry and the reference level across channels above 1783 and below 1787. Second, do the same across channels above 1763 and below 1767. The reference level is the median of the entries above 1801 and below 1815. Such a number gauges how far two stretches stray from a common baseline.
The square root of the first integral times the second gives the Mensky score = 140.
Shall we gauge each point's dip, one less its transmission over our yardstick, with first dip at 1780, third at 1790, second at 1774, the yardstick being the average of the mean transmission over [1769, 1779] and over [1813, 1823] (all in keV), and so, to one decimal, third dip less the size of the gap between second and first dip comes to -1.2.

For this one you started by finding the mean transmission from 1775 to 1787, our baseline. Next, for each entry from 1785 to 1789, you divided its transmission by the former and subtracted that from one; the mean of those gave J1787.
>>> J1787 -0.06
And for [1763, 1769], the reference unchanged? 0.20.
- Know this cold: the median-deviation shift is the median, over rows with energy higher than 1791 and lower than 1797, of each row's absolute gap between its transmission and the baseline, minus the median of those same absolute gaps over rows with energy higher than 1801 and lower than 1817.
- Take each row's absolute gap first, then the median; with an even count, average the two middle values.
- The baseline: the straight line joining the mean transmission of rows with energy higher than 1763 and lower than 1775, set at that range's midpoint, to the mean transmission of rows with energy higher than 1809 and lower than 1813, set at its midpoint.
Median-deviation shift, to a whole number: 60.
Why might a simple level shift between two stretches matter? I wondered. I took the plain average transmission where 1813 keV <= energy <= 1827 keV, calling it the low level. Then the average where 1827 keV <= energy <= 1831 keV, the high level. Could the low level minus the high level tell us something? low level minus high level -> -57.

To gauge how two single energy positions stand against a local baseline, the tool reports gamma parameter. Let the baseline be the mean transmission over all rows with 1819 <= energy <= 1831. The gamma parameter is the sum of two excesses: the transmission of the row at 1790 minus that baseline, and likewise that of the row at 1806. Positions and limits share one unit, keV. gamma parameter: 211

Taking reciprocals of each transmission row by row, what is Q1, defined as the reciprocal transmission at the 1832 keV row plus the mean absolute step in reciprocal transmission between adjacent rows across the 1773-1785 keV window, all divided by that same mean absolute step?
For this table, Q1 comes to 12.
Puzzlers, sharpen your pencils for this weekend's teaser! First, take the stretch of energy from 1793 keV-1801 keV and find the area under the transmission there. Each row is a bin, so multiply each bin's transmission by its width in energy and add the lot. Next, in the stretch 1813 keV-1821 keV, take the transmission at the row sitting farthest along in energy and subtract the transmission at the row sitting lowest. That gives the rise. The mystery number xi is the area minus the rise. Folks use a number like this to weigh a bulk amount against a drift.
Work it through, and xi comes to 2572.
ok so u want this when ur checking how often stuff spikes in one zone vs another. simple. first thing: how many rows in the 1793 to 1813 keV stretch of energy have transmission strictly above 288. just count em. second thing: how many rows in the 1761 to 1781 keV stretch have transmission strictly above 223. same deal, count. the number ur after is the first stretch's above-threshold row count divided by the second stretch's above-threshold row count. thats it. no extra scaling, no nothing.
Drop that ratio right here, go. 1.0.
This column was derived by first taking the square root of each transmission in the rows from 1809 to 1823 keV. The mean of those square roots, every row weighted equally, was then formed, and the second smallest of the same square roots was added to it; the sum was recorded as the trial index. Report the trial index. 25.7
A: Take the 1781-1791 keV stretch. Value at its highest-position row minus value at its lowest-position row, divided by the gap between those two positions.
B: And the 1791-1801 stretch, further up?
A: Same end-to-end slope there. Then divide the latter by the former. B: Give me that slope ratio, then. -1.6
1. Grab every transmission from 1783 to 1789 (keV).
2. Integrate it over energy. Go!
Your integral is 1885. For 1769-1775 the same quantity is 1081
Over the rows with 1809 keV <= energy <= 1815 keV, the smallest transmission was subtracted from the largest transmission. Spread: 41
